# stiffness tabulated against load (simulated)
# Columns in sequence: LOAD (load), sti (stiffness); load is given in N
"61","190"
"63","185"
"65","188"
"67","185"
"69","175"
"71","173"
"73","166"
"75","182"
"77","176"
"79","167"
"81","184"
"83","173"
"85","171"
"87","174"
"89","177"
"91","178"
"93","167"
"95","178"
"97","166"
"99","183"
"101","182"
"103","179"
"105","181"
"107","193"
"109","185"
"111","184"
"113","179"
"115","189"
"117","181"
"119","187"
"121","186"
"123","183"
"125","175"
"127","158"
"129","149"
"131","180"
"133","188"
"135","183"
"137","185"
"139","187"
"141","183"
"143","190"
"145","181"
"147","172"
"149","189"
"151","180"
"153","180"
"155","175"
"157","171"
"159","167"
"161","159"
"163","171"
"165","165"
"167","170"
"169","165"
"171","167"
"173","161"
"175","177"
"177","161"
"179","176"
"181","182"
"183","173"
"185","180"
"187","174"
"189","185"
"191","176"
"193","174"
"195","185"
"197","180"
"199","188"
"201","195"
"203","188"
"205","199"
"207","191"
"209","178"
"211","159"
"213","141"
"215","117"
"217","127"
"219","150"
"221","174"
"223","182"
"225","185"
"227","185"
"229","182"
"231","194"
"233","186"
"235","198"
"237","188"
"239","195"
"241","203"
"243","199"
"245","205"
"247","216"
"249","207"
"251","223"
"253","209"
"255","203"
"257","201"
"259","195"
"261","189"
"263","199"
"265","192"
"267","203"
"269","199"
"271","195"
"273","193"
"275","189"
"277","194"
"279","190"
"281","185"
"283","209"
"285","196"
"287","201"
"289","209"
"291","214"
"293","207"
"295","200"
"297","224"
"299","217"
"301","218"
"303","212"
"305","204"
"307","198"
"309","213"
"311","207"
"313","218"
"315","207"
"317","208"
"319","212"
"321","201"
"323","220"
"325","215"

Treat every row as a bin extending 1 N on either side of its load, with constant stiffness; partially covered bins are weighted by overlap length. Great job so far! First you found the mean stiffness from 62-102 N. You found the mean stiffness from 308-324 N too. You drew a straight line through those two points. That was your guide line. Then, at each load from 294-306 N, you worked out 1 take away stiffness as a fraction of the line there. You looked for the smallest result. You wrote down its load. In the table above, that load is 297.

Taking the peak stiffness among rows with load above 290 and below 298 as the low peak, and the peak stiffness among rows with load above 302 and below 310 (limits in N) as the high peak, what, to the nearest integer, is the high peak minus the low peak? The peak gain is -11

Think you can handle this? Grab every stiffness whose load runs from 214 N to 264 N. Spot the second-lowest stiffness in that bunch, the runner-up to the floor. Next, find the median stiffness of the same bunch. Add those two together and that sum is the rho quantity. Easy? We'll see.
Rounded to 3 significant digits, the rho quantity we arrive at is 322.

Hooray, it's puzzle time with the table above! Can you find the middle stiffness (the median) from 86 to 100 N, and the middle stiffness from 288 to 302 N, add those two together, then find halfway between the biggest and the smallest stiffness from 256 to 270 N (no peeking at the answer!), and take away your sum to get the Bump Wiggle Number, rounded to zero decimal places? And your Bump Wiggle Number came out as -195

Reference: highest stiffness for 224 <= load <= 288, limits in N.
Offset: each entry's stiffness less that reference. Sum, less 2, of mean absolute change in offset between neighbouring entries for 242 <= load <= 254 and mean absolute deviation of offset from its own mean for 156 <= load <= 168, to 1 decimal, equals 12.7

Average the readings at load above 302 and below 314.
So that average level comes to 209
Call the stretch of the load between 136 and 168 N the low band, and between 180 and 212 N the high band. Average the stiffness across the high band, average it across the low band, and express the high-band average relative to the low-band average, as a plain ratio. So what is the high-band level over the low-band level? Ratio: 1.03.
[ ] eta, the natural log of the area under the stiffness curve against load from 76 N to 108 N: 8.64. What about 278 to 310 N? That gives 8.79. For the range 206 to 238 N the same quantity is 8.61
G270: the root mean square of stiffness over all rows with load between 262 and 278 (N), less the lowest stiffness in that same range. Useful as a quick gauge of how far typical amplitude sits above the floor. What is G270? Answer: 6.5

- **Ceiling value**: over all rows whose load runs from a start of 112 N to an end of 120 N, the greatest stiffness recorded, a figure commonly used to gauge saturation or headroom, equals 189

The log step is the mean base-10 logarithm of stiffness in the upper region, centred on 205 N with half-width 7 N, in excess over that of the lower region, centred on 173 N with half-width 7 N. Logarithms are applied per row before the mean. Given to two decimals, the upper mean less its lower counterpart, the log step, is 0.04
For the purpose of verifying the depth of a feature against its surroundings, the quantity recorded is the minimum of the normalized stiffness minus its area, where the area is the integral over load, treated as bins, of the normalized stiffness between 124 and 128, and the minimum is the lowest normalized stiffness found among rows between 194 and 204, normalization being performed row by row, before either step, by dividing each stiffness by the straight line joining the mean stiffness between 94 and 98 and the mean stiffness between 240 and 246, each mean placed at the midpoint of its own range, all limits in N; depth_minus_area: -2.8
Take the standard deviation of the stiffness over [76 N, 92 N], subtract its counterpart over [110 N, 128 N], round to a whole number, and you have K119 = -4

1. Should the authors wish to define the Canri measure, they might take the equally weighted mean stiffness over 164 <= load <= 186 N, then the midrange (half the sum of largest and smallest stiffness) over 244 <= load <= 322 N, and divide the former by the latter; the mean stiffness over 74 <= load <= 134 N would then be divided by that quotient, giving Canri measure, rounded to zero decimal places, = 213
